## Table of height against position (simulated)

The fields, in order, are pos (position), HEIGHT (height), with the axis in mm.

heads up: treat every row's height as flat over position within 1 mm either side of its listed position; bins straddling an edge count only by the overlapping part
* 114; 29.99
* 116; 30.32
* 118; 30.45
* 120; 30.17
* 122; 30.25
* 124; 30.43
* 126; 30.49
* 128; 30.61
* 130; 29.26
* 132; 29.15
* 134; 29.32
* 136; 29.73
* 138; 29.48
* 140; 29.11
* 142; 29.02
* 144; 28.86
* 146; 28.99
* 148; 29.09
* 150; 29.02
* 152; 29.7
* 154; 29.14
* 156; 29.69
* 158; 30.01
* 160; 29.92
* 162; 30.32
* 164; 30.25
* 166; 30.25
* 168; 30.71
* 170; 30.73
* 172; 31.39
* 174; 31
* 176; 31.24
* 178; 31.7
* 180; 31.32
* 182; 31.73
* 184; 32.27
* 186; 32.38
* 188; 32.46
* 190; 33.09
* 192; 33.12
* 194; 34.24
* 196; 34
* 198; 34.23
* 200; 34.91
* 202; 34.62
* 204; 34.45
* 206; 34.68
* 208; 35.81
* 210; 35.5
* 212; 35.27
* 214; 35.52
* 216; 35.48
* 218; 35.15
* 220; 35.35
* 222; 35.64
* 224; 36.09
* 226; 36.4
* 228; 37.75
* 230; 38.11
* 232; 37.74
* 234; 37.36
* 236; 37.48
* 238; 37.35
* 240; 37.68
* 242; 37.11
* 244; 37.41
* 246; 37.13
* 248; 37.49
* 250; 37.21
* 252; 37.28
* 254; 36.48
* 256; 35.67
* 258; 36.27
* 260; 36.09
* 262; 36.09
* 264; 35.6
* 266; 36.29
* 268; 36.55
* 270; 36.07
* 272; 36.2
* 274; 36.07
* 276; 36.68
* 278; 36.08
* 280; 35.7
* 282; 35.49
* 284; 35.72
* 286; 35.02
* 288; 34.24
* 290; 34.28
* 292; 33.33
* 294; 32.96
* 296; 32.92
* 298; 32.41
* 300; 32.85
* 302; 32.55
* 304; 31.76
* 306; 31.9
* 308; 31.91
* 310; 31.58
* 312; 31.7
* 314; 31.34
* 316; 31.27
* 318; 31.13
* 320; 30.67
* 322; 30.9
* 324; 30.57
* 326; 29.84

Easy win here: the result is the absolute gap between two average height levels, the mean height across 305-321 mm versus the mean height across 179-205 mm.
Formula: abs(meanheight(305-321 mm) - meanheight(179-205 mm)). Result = 1.9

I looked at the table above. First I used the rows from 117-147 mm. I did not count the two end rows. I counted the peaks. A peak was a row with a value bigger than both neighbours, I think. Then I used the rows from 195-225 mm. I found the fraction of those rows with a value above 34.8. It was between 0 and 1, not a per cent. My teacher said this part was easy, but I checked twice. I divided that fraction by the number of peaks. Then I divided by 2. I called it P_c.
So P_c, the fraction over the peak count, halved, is 0.167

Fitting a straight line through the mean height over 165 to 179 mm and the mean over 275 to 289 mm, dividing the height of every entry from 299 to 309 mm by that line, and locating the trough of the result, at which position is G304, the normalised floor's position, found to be 304 mm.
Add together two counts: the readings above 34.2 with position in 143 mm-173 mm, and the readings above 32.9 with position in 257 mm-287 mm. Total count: 15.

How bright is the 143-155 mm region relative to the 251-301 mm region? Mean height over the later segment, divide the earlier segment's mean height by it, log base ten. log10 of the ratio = -0.08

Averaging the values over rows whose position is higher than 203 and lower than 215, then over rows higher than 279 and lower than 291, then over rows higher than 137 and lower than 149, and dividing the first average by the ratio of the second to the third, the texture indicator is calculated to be 29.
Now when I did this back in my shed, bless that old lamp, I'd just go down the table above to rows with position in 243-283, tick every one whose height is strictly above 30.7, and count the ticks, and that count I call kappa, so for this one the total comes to 20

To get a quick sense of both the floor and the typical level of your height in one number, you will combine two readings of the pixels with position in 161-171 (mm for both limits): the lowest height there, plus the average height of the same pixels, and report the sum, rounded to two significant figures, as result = 61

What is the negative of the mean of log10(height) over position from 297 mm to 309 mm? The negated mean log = -1.51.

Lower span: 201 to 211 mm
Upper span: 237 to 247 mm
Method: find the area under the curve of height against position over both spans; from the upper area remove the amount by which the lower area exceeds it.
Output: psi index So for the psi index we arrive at 397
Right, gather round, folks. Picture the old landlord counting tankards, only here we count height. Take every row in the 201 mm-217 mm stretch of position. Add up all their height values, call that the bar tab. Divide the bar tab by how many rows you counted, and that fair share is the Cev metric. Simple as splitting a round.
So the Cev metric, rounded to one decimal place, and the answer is 35.2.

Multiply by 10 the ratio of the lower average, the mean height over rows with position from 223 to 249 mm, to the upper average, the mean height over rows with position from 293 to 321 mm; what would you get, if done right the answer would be 11.7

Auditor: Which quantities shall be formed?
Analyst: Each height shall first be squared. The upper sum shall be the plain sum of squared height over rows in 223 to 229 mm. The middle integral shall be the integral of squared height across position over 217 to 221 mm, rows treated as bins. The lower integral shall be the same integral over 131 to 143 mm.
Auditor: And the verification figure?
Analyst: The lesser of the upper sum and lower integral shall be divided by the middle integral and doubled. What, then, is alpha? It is 1.63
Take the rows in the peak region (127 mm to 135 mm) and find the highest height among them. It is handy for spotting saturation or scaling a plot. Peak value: 30.61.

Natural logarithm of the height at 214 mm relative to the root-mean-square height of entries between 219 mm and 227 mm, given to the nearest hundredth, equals -0.01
